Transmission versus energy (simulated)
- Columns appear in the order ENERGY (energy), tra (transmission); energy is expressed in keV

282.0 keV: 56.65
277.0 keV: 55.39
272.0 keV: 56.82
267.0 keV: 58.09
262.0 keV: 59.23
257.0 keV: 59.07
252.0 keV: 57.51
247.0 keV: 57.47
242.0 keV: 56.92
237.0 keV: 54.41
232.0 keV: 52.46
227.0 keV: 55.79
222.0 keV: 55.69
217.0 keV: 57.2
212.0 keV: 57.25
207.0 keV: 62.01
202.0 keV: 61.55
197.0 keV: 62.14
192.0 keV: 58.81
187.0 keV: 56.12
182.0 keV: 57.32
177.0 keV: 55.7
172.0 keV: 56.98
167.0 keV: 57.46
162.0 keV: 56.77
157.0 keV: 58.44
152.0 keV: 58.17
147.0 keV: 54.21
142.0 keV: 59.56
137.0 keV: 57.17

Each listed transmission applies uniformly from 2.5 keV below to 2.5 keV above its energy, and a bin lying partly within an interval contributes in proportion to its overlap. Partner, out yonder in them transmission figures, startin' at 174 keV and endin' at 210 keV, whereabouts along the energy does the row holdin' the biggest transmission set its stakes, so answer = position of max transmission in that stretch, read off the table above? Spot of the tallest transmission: 197.0 keV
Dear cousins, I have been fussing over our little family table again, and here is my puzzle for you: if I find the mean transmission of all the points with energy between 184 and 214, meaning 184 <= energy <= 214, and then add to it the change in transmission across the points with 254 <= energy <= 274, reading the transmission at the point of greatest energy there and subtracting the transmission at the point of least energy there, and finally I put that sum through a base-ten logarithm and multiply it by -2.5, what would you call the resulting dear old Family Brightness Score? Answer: -4.40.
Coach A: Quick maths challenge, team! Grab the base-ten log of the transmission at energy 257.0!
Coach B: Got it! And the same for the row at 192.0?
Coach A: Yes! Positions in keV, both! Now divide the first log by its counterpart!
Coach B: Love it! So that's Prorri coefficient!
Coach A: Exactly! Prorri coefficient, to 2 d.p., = 1.00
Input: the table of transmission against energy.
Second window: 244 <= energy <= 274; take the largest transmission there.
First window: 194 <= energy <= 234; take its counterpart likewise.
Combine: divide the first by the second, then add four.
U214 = 5.05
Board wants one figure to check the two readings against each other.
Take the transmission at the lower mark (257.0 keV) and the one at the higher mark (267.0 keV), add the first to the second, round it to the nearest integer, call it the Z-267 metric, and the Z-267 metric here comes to 117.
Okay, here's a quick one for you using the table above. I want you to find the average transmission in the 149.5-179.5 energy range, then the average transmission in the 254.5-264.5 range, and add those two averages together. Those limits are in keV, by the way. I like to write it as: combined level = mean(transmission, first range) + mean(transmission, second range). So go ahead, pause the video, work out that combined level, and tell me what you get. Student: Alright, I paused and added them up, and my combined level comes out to 116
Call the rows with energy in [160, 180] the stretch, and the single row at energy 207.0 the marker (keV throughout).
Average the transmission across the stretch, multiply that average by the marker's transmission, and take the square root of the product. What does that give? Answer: 59.3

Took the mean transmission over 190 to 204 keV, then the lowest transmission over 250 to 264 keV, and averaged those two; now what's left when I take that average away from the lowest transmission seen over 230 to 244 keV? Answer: -6.7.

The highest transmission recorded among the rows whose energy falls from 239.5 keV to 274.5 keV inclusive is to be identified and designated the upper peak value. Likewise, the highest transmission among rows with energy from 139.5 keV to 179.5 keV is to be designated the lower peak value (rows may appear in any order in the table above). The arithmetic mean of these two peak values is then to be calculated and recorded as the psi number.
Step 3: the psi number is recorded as 59.4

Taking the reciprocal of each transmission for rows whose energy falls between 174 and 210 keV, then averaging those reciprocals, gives 0.0170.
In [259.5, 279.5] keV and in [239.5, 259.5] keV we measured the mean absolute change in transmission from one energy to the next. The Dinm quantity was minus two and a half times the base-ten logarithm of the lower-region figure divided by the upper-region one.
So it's 0.6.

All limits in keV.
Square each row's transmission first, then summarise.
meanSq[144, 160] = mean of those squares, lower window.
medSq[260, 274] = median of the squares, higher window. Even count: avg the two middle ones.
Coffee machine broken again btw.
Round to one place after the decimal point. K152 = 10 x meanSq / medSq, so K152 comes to 9.6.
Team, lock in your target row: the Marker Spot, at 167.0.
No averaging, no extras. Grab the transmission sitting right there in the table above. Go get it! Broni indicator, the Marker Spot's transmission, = 57.46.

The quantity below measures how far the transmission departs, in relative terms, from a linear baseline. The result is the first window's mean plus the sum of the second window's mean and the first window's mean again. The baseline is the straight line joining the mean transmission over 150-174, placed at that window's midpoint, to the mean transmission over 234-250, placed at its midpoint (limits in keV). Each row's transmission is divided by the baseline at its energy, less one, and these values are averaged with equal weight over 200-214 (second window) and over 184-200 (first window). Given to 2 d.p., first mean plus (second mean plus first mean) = 0.13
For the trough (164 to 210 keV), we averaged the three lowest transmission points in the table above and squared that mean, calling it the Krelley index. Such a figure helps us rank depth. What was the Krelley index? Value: 3166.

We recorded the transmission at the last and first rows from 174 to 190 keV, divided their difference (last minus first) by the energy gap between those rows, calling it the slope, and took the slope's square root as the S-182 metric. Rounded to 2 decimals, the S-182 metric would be 0.20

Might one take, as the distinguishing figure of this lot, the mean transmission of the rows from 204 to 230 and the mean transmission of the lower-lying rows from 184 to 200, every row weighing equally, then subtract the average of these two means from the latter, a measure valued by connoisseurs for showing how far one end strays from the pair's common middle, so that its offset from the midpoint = 0.7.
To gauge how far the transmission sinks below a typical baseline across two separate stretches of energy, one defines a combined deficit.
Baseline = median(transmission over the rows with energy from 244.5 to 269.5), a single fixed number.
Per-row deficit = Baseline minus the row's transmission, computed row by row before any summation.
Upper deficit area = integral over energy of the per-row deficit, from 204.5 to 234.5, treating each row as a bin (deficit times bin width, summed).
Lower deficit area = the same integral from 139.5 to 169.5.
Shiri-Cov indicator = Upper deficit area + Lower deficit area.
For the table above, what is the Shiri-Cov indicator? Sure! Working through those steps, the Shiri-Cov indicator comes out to 60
